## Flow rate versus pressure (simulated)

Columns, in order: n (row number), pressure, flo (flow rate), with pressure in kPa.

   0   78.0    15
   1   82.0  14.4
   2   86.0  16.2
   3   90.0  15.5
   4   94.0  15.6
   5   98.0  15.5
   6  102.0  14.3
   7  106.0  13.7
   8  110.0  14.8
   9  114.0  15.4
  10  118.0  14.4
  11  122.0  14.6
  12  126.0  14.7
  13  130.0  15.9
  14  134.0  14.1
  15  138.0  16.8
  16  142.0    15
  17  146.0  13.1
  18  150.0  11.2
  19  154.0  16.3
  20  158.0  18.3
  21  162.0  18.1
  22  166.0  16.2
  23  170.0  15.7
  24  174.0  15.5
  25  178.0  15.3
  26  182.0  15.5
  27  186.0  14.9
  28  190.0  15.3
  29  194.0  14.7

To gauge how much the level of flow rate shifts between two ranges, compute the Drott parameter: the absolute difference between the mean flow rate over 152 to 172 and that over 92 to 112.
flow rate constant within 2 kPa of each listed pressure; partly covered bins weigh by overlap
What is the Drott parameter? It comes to 2.1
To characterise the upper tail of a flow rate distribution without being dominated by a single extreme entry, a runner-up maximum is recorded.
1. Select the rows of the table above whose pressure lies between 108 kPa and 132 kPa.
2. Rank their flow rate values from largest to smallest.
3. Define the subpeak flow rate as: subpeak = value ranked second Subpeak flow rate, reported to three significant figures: 15.4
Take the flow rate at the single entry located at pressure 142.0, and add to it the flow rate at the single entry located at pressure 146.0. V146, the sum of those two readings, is 28.1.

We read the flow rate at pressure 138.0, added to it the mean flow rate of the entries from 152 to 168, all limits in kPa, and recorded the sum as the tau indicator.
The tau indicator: 34.0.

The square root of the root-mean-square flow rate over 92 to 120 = 3.85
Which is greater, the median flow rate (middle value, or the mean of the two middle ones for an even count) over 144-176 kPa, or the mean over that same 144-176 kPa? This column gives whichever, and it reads 15.95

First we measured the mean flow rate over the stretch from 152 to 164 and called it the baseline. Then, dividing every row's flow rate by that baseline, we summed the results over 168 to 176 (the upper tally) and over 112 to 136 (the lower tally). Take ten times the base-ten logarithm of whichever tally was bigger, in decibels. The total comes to 7.1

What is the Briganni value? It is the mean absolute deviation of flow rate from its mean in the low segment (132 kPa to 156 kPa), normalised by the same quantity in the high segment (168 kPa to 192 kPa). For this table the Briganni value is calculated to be 8.1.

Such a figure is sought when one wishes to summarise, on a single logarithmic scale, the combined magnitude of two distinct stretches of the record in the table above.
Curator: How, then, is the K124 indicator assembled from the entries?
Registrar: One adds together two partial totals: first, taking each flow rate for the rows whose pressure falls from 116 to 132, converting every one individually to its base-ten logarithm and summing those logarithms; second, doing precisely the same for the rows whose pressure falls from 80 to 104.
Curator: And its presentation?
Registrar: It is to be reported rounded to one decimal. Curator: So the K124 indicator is 11.8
